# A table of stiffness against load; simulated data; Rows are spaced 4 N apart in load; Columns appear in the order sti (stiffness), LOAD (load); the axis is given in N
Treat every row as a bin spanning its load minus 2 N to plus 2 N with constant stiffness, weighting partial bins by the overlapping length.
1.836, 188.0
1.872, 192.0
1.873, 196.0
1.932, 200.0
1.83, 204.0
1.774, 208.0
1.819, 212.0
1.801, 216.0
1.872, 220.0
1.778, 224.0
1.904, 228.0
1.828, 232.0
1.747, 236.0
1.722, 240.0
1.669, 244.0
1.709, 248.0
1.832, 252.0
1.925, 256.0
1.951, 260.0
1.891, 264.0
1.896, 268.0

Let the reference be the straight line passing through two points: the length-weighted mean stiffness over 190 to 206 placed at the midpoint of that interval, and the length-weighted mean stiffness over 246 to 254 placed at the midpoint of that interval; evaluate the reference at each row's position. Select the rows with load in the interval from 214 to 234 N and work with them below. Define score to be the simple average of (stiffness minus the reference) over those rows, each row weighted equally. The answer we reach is 0.01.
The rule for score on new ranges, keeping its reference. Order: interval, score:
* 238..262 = 0.03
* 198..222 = -0.01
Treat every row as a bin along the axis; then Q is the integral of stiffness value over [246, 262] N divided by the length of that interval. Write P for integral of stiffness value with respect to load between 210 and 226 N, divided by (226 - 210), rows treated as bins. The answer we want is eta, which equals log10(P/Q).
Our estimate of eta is -0.01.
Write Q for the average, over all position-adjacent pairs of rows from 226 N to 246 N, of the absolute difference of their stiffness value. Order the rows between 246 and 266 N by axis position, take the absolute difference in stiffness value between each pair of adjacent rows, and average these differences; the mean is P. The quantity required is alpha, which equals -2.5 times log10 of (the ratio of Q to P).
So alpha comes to 0.3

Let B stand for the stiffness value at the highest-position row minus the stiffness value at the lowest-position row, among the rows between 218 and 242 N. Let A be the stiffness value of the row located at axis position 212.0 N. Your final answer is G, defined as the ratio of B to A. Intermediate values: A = 1.819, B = -0.150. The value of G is -0.08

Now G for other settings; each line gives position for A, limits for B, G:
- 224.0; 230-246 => -0.09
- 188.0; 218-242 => -0.08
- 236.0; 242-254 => 0.09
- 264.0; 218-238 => -0.07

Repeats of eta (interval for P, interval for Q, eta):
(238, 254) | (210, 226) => -0.02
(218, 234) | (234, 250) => 0.03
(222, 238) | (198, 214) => -0.01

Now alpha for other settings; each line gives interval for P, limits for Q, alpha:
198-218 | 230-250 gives 0.1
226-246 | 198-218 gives 0.1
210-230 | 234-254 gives 0.3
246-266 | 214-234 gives -0.2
